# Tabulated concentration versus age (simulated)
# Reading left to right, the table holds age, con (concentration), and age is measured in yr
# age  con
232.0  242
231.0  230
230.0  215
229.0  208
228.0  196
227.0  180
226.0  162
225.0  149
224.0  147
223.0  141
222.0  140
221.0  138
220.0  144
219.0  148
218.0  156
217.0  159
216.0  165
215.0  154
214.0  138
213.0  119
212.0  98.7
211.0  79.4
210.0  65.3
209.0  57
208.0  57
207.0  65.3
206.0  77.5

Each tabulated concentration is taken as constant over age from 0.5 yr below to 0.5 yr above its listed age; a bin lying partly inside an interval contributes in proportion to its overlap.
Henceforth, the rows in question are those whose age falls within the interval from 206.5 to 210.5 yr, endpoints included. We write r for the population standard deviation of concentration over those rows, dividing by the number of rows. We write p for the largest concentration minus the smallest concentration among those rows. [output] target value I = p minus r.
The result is 4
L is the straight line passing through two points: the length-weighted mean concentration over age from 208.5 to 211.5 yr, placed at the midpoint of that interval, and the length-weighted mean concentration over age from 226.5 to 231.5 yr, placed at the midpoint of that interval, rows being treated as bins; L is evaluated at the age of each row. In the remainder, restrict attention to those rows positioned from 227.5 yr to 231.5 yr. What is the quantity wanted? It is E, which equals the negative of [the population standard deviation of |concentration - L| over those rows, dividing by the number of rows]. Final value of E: -3.2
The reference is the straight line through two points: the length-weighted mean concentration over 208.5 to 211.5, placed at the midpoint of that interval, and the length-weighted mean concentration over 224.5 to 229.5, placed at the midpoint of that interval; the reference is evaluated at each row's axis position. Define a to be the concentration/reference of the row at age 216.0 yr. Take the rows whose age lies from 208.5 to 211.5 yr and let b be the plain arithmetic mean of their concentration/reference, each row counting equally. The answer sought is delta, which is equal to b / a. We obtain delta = 0.64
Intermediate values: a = 1.55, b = 1.00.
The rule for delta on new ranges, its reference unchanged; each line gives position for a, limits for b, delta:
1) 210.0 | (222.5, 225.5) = 0.94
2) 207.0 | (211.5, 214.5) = 0.99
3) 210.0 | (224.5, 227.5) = 0.98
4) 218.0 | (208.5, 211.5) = 0.76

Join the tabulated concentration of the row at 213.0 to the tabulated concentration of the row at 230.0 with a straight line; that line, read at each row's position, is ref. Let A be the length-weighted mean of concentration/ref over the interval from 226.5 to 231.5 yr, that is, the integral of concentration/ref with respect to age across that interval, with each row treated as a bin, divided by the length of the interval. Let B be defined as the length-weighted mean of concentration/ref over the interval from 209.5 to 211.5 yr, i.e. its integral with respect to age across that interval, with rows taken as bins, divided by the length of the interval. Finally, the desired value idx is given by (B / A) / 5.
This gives 0.14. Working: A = 0.98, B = 0.7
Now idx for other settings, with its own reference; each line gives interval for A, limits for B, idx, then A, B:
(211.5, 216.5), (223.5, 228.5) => 0.16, 1.07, 0.9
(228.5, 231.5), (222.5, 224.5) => 0.16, 1.01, 0.8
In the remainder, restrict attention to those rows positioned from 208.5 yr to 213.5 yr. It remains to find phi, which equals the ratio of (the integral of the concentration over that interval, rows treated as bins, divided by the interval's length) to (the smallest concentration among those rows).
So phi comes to 1.47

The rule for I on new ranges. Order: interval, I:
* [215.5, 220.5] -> 13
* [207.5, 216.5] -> 68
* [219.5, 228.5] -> 39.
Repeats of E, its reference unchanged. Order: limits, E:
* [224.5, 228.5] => -9.7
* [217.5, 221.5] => -9.9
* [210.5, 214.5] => -13.8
